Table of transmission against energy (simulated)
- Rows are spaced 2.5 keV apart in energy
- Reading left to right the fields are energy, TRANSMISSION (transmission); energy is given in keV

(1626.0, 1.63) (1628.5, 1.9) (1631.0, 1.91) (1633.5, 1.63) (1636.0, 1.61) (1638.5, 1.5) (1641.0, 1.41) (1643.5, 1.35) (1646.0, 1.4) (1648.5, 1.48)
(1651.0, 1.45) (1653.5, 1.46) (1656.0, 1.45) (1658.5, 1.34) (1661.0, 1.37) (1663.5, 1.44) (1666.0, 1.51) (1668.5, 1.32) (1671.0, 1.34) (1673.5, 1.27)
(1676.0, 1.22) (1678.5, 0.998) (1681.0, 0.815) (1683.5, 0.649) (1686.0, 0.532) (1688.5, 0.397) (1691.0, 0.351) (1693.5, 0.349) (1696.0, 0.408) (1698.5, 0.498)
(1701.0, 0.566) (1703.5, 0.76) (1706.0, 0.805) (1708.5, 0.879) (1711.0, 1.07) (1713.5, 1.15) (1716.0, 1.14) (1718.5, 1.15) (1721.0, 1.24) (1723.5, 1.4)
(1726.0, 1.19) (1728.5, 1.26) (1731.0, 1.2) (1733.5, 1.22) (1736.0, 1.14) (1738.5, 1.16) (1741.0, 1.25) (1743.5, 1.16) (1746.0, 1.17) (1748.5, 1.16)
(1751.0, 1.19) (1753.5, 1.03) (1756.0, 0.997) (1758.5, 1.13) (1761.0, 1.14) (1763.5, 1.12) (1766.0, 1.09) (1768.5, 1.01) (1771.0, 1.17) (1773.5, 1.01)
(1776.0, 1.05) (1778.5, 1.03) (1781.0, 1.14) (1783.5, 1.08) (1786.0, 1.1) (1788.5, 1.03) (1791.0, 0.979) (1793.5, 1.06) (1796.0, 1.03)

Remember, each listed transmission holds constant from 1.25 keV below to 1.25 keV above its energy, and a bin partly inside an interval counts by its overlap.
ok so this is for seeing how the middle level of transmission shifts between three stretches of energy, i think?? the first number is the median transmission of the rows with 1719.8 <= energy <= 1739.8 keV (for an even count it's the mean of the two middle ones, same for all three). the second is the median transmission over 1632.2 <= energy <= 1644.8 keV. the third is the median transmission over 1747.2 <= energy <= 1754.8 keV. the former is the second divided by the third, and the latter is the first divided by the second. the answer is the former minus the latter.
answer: 0.49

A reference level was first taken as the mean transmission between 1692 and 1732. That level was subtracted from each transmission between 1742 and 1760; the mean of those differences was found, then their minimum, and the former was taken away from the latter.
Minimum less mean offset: -0.12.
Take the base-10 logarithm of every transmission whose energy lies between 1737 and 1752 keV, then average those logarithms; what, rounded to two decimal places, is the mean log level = 0.07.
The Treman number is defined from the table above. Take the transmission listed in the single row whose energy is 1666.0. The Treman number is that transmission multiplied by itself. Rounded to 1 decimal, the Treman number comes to 2.3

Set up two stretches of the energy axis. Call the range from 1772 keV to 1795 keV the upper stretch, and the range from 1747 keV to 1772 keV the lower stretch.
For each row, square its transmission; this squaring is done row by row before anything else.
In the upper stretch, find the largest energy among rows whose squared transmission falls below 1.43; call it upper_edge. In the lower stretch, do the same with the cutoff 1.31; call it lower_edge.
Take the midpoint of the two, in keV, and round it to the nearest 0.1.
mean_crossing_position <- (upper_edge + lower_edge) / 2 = 1781.0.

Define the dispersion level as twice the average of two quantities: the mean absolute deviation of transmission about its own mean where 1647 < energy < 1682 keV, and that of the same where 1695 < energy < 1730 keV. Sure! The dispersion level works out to 0.41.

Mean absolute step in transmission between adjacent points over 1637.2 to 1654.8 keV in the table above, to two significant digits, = 0.053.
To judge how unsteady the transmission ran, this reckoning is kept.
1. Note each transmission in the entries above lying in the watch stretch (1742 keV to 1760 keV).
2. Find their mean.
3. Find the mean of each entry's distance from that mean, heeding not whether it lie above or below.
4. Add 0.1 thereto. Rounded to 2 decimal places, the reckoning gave 0.16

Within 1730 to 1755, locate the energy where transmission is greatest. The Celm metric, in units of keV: 1741.0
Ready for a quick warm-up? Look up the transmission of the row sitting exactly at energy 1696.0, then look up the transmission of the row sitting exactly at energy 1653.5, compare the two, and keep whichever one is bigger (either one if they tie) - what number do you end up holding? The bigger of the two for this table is 1.46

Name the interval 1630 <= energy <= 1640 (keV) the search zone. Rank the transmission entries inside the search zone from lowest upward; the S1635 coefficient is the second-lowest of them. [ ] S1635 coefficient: 1.61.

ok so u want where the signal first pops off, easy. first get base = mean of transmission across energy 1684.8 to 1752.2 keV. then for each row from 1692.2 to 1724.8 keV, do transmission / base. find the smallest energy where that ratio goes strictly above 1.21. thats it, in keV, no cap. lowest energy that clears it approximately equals 1721.0 keV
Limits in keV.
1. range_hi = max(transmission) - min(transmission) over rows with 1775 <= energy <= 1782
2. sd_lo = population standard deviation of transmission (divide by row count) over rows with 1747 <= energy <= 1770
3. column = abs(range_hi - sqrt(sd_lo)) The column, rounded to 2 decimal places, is 0.15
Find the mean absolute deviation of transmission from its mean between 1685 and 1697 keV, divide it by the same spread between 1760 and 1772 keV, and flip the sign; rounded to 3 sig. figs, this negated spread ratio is -1.12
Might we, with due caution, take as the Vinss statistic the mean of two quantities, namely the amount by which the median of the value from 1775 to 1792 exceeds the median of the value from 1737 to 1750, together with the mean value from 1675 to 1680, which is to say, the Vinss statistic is 0.5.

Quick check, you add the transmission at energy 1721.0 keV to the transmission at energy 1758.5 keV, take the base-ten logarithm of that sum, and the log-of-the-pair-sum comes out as 0.37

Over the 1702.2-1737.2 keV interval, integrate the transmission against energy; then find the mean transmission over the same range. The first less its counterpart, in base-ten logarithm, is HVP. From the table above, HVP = 1.58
